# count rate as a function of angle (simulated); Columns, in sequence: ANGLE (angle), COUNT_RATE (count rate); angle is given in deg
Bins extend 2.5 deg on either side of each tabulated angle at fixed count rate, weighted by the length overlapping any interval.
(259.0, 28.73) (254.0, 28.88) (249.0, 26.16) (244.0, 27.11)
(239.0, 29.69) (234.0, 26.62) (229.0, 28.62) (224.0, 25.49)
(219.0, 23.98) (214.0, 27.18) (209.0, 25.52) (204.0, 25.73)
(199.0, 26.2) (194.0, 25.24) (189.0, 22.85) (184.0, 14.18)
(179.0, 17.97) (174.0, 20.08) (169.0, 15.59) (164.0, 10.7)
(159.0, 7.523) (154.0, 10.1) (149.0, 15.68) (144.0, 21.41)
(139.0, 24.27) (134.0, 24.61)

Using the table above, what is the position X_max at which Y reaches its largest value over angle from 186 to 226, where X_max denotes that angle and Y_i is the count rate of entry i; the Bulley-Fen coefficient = 214.0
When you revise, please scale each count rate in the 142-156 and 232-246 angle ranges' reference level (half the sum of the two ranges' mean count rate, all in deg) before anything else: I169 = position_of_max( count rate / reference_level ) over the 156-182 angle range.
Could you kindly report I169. 174.0 deg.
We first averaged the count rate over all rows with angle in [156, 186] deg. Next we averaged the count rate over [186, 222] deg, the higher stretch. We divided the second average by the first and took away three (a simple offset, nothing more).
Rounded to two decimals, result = -1.24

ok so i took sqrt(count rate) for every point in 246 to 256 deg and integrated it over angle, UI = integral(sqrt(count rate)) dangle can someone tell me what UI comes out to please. 52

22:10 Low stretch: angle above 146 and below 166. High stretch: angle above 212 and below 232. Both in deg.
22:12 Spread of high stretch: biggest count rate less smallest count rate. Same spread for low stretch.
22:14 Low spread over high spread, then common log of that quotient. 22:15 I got 0.2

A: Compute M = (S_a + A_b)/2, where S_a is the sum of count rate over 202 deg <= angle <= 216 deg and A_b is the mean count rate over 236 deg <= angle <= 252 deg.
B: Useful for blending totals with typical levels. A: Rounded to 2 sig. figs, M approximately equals 53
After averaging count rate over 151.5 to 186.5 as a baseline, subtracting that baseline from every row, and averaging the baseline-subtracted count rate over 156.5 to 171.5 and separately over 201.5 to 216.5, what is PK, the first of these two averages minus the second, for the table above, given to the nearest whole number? -15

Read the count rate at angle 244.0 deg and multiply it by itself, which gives 735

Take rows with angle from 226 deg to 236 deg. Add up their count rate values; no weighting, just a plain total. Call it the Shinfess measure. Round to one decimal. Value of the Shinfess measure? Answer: 55.2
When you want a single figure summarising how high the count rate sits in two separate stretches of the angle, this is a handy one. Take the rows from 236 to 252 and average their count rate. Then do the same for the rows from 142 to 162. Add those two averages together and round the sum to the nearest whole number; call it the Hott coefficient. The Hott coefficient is 41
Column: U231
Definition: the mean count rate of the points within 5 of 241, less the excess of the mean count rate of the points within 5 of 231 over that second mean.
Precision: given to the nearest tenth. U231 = 29.2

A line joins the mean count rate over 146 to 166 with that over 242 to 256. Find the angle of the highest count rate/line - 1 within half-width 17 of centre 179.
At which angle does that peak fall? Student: 194.0 deg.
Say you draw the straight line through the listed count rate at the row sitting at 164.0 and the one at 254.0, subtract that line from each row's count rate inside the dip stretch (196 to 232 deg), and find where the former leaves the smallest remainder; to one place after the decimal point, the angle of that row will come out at 219.0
